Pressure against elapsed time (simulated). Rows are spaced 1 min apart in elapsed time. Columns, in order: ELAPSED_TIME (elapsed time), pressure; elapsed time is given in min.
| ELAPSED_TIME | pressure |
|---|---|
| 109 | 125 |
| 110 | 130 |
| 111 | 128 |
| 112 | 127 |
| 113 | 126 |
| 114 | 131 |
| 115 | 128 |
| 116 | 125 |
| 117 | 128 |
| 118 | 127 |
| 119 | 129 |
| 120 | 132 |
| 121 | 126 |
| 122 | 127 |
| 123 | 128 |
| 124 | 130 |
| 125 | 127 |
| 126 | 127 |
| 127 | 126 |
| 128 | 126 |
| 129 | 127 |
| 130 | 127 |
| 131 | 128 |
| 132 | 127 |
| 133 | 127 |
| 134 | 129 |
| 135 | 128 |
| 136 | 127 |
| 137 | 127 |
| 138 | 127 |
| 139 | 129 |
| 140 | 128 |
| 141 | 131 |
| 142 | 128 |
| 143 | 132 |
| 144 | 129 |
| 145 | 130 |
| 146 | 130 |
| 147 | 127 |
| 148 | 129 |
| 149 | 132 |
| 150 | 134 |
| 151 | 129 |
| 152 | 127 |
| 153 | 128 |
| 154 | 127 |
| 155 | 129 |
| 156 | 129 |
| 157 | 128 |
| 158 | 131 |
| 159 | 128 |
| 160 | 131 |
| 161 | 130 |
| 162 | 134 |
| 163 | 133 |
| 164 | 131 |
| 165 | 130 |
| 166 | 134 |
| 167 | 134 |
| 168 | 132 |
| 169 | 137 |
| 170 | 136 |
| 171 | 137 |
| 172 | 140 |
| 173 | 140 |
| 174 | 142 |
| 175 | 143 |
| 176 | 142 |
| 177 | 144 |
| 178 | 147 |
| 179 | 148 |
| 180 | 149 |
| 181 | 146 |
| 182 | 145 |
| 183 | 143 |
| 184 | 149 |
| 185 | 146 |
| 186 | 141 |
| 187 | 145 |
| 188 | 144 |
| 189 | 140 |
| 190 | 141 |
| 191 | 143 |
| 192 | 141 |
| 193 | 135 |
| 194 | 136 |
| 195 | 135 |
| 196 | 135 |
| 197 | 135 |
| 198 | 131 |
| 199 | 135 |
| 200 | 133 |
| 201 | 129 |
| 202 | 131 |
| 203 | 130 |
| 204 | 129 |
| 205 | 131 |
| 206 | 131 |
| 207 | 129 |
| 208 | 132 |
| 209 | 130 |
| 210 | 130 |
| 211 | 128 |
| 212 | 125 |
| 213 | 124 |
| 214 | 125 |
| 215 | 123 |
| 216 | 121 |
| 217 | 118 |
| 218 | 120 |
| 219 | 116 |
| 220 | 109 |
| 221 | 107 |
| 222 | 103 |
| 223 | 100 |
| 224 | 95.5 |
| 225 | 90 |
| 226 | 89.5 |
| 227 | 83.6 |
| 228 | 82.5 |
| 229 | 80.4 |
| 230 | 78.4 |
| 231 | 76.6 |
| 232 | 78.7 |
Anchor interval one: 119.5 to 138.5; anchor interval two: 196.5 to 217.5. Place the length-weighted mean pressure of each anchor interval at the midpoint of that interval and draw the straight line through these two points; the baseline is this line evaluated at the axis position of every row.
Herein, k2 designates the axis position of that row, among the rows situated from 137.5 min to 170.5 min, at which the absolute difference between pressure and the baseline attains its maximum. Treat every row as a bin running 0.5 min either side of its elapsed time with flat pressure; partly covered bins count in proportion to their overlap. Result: 169 min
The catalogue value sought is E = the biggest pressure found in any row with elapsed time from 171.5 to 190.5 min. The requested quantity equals 149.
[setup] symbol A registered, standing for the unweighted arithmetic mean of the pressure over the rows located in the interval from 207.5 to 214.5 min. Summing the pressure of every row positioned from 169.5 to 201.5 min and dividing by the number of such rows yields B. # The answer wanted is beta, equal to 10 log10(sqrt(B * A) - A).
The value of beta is 8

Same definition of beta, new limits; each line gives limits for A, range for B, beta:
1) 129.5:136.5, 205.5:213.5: -3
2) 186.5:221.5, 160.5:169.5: 2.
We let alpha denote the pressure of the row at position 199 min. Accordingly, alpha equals 135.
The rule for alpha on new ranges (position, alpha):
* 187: 145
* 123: 128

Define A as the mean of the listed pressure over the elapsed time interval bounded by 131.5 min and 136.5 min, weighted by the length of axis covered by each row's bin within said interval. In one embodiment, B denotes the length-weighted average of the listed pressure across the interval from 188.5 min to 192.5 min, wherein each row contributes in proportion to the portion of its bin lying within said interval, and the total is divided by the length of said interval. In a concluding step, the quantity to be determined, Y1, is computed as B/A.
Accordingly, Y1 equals 1.11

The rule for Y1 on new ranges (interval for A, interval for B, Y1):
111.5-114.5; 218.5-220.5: 0.88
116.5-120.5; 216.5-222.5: 0.87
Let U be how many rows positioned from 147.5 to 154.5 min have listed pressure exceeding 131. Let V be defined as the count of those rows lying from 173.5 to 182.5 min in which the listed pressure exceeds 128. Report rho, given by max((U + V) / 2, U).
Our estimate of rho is 5.5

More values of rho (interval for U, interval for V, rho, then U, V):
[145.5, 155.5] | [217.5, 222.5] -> 2.0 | 2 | 0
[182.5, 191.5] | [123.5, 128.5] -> 9.0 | 9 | 1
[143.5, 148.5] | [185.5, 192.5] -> 3.5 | 0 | 7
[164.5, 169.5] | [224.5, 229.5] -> 4.0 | 4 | 0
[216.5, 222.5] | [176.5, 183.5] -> 3.5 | 0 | 7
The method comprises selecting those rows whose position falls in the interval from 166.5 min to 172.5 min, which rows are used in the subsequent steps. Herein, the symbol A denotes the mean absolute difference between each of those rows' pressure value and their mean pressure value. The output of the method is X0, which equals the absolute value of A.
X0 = 2.0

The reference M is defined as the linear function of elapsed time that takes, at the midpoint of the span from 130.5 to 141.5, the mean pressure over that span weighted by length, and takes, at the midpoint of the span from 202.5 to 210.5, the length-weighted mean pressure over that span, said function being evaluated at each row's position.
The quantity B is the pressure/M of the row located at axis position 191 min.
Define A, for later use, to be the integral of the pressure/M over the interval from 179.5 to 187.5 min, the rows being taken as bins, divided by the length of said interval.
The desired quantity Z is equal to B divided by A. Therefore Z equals 0.98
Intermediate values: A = 1.12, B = 1.10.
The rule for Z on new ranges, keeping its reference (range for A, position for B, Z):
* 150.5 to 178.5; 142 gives 0.96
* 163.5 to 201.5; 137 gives 0.92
